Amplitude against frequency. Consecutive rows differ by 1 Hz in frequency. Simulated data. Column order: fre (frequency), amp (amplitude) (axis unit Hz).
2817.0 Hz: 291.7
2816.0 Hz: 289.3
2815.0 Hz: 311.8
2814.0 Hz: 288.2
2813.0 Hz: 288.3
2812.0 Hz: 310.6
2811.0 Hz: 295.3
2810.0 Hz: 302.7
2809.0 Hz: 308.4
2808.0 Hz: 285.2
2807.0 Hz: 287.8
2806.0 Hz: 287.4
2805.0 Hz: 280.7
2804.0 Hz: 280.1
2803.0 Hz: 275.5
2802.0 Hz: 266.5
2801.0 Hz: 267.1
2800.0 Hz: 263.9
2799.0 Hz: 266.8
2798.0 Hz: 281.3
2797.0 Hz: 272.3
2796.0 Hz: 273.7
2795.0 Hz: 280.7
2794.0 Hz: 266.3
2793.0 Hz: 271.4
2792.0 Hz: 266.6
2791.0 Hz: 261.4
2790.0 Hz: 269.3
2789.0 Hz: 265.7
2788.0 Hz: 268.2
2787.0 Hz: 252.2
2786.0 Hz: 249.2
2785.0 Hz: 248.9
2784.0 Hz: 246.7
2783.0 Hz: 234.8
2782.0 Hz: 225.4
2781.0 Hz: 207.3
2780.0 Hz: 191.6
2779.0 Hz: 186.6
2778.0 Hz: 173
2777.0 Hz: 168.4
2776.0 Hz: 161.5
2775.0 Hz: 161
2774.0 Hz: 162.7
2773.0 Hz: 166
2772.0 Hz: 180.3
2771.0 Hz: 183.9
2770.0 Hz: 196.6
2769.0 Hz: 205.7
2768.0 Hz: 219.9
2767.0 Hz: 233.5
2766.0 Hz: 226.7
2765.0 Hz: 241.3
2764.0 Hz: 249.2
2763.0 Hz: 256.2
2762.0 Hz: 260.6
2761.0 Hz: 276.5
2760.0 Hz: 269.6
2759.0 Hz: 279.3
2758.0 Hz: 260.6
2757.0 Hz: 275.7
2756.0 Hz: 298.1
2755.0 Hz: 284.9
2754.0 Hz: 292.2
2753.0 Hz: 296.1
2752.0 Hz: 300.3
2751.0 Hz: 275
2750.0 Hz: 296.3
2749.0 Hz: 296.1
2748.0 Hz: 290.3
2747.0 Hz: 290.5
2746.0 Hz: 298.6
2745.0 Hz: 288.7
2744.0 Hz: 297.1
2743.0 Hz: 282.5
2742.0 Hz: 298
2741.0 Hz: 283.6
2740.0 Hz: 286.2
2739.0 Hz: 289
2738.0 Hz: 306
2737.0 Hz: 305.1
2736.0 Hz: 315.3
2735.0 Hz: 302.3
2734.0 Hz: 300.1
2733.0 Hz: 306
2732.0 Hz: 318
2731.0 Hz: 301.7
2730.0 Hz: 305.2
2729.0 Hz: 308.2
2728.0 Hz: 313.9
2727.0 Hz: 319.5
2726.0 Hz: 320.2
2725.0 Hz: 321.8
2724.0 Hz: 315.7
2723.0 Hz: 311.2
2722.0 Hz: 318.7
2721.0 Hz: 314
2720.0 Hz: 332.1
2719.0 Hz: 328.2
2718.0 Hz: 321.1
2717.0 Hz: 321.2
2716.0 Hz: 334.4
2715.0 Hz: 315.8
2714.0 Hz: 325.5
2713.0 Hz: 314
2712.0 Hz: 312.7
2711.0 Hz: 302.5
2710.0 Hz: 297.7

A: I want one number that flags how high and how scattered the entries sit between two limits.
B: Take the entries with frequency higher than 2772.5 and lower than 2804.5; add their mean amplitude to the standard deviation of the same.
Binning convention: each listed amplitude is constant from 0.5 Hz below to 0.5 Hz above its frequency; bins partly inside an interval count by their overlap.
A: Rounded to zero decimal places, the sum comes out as 281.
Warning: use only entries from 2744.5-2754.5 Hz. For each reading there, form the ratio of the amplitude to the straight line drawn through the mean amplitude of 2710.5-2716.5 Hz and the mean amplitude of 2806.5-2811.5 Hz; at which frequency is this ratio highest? 2752.0 Hz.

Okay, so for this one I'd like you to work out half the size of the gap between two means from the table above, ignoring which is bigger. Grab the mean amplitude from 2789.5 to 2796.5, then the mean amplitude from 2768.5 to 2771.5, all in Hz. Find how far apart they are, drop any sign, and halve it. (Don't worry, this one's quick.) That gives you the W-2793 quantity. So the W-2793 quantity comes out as 37.3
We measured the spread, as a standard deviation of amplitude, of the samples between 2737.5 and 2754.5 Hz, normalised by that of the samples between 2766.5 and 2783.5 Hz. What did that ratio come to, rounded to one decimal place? 0.3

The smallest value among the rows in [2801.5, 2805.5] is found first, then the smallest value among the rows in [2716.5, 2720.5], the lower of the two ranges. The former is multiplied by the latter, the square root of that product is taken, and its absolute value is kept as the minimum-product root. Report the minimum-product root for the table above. 293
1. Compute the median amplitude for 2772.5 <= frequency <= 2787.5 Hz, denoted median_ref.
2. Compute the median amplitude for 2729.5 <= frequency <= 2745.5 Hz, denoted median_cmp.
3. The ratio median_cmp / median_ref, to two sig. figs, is 1.6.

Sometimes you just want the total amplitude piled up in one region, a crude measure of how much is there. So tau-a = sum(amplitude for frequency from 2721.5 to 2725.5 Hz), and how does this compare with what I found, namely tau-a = 1267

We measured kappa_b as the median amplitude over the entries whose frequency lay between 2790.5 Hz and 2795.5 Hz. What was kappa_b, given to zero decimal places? 267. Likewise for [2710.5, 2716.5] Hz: 315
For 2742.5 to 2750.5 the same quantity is 293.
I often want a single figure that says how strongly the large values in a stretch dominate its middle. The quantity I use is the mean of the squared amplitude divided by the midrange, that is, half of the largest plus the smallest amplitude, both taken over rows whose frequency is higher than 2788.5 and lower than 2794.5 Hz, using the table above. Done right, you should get 267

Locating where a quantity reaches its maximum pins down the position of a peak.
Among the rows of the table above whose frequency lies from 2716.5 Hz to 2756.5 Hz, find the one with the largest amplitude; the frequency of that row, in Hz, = 2720.0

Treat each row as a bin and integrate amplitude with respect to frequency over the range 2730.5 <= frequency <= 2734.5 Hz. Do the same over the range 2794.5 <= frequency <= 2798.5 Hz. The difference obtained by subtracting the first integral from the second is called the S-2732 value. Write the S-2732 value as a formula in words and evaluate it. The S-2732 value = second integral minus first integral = -118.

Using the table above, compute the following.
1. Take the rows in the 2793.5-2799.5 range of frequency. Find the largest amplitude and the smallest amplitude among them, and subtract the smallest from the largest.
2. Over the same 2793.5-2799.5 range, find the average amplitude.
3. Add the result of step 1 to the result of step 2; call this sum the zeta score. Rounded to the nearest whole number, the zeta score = 289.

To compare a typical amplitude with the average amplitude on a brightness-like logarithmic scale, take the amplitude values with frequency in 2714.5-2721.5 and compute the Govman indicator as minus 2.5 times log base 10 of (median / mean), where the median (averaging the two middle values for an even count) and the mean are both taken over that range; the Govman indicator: 0.009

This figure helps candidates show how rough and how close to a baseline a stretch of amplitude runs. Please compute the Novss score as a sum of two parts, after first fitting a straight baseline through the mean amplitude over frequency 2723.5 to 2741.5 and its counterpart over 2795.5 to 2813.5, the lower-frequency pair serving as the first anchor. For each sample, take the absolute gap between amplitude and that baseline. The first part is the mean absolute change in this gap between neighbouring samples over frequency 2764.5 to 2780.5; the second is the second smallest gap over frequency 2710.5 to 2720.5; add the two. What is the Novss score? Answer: 9.3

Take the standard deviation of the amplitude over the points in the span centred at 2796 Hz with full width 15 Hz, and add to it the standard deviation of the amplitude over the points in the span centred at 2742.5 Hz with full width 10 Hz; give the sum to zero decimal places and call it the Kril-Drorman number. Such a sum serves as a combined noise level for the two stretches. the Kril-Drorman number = 13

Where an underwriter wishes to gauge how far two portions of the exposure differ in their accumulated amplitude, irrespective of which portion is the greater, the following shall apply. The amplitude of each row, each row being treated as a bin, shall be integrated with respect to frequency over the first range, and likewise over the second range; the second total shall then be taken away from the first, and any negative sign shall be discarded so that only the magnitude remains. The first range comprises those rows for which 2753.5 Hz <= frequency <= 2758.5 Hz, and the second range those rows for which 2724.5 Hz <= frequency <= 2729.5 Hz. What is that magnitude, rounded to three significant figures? 172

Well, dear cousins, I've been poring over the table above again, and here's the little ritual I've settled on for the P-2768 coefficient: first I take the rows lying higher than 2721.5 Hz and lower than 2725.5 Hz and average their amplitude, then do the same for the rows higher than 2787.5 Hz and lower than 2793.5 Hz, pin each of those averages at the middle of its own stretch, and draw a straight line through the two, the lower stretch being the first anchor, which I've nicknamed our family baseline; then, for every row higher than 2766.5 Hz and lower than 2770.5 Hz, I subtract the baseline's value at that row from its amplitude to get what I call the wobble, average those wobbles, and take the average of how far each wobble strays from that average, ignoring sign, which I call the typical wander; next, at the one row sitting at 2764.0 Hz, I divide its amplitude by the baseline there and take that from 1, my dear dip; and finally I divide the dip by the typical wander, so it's 0.0109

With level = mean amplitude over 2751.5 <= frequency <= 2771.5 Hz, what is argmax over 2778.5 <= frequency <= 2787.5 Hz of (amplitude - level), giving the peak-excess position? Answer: 2787.0 Hz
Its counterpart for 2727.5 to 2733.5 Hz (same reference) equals 2732.0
